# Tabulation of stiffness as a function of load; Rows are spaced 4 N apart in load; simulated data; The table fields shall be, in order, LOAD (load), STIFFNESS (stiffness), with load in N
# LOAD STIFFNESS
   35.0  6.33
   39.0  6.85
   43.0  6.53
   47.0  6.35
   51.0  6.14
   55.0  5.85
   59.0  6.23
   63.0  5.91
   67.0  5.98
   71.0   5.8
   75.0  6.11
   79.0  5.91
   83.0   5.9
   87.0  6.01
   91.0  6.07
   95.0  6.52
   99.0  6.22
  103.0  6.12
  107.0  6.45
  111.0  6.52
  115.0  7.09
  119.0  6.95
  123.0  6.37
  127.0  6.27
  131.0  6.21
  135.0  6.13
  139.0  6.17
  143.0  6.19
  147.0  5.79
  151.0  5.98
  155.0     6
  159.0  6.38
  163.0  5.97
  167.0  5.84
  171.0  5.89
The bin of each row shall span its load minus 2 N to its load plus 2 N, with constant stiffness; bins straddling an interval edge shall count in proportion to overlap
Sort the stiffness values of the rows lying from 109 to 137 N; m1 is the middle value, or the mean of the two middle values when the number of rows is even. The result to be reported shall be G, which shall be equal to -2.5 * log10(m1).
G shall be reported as -2.01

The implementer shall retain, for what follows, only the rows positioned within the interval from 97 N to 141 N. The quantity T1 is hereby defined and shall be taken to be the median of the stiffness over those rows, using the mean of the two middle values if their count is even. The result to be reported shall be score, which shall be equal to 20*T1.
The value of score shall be 125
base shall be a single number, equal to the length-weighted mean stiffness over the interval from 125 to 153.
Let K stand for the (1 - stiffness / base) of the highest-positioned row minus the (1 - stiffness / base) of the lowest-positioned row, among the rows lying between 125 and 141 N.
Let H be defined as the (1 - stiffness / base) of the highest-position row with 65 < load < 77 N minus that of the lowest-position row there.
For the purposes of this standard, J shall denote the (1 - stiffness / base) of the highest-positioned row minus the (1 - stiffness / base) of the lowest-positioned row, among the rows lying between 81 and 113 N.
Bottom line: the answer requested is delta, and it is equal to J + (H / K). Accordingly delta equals -1.4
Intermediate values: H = -0.02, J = -0.10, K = 0.02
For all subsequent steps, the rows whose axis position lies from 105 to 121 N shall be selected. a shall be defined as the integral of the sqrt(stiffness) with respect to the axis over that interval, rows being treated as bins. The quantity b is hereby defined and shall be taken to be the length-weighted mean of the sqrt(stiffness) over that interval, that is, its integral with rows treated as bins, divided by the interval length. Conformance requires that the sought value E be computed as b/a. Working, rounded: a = 42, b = 2.598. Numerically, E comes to 0.06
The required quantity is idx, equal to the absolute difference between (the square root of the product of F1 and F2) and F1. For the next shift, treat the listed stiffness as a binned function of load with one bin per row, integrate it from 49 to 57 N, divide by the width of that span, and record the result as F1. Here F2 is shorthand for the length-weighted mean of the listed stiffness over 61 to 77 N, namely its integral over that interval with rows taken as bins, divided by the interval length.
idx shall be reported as 0.02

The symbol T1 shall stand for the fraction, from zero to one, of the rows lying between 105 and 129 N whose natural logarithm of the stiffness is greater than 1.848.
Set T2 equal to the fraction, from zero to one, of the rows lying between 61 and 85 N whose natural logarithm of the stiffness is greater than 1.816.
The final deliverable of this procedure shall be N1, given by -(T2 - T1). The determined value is 0.8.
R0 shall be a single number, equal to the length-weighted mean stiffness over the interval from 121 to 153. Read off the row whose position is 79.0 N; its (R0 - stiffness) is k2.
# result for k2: 0.23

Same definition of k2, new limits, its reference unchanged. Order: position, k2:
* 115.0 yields -0.95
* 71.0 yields 0.34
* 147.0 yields 0.35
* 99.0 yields -0.08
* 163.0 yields 0.17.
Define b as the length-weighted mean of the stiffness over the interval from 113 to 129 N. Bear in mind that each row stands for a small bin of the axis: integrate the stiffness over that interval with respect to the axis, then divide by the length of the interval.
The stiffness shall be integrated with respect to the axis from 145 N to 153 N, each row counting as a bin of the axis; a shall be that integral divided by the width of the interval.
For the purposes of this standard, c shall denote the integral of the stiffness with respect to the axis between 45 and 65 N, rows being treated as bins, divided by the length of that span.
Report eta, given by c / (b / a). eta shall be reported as 5.4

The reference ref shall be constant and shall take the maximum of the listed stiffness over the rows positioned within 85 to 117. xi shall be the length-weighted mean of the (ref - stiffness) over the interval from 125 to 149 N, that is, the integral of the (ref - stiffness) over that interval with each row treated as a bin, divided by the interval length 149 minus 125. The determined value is 0.96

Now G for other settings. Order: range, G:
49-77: -1.94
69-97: -1.95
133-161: -1.97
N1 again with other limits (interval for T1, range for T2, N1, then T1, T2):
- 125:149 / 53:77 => -0.2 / 0.0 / 0.17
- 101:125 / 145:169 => 0.7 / 0.8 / 0.17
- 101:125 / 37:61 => 0.2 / 0.8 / 0.67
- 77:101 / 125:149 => -0.5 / 0.2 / 0.67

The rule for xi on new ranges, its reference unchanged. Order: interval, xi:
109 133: 0.52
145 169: 1.10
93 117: 0.60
